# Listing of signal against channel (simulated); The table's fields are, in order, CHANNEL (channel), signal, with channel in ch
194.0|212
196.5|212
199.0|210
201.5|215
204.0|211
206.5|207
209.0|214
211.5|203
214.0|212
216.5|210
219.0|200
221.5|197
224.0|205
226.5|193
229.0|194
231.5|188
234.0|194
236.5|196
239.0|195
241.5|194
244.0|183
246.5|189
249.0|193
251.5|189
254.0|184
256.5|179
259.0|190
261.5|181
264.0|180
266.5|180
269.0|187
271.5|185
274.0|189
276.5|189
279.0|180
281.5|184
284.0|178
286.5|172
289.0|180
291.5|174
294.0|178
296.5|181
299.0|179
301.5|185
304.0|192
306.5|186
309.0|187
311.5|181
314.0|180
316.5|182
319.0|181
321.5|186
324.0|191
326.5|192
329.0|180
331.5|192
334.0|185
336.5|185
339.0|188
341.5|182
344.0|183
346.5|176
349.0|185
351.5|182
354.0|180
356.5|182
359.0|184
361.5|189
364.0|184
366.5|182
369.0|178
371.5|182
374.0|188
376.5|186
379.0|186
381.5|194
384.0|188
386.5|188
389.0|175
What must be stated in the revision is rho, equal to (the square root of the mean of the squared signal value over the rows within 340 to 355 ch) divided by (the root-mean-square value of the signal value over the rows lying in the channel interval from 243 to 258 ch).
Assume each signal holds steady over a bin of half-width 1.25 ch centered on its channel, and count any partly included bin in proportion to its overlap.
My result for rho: 0.97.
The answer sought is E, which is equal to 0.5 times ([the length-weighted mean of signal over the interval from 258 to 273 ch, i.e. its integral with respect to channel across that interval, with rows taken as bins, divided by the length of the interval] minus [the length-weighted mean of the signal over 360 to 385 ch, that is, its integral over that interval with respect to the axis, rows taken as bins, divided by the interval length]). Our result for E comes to -0.9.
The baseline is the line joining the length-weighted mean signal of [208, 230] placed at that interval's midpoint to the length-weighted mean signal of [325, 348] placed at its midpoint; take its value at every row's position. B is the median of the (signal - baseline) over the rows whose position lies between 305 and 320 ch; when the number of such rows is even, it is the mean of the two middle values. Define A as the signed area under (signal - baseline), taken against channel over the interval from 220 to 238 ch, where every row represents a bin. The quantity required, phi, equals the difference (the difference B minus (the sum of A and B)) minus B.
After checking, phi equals 118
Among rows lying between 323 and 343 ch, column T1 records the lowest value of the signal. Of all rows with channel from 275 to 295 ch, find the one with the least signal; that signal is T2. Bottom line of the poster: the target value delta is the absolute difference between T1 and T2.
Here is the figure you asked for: 8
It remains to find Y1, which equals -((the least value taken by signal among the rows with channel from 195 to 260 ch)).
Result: -179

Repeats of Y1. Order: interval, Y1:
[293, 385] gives -176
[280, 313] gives -172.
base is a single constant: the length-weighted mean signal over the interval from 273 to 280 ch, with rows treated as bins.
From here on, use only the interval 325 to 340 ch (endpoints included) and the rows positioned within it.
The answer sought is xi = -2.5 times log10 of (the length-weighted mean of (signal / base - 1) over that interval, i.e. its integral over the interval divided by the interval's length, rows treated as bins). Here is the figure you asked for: 5.7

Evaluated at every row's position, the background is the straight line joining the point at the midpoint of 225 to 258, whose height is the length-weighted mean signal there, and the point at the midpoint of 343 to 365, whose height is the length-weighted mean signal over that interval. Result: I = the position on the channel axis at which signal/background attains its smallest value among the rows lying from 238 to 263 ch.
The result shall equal 256.5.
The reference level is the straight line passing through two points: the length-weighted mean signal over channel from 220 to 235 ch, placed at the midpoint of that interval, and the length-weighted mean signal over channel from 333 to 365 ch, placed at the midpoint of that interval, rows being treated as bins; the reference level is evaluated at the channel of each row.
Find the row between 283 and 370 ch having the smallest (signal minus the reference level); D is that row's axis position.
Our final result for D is 286.5 ch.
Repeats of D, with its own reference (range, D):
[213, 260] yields 256.5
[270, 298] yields 286.5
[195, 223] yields 221.5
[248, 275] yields 256.5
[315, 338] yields 329.0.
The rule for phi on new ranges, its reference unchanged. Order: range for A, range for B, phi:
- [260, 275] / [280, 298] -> 192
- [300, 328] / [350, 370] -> 75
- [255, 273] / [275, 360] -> 236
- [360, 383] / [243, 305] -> -127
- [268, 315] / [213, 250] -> 446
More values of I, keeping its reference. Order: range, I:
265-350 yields 286.5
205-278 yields 256.5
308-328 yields 314.0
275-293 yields 286.5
